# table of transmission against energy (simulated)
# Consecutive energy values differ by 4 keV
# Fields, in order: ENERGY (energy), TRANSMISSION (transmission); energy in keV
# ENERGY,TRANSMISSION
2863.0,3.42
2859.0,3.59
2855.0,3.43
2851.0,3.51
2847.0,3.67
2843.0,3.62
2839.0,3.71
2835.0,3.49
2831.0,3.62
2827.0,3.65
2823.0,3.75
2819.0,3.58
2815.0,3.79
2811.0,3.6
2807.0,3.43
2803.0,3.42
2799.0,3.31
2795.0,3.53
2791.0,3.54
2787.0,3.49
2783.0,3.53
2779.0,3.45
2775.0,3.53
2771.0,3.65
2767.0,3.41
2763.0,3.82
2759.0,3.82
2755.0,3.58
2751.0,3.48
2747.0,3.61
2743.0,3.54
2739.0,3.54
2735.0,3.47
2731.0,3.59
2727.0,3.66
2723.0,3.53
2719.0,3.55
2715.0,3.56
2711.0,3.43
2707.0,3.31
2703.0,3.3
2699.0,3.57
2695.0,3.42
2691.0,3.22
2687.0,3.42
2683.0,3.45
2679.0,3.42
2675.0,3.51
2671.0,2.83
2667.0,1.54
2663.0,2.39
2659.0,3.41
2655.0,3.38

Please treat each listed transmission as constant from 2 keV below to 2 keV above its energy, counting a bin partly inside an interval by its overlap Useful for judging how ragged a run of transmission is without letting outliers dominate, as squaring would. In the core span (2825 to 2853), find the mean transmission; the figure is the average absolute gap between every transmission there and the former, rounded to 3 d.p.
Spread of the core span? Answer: 0.063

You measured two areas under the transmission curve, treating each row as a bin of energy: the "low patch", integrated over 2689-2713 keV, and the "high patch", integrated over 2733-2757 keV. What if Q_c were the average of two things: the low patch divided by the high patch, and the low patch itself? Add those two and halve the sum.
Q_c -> 41.0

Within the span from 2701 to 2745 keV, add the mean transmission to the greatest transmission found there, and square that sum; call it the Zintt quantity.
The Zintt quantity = 51.2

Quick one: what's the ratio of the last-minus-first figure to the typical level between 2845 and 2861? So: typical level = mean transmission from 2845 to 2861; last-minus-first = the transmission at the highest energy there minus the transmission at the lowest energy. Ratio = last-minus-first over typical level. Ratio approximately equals -0.023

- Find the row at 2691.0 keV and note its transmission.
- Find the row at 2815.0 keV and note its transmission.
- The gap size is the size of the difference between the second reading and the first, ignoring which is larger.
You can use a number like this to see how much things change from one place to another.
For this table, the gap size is 0.57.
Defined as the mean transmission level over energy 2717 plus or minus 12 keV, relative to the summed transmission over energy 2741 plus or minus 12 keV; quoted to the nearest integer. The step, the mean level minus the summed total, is -18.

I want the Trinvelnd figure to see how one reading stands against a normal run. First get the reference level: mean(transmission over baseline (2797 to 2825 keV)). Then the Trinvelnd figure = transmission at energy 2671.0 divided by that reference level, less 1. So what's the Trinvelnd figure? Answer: -0.20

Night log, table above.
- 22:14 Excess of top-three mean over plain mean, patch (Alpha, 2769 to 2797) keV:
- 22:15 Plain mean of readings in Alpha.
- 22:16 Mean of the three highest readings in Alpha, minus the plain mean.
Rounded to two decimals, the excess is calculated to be 0.04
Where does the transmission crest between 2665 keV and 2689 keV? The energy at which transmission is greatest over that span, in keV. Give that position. 2675.0 keV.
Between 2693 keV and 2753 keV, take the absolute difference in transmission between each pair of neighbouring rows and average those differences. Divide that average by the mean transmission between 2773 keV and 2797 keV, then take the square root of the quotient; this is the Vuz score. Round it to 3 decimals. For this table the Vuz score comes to 0.163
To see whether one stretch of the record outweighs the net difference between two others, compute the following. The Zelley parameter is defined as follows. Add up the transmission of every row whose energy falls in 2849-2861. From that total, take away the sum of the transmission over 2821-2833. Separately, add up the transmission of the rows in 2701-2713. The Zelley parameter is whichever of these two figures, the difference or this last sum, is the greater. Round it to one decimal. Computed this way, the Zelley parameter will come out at 10.0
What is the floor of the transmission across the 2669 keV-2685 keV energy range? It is 2.83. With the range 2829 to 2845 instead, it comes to 3.49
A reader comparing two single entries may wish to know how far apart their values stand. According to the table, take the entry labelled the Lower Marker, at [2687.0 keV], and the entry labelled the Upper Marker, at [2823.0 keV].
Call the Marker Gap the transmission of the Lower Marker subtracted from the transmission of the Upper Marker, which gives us 0.33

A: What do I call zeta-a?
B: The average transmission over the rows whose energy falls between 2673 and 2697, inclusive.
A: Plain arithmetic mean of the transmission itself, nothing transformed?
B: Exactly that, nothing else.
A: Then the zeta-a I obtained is 3.41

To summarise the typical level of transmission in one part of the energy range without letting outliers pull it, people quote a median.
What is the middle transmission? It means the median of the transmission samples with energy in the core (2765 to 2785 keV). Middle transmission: 3.53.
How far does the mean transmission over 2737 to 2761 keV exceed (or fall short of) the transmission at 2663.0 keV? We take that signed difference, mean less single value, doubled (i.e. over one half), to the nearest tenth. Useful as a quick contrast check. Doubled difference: 2.4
